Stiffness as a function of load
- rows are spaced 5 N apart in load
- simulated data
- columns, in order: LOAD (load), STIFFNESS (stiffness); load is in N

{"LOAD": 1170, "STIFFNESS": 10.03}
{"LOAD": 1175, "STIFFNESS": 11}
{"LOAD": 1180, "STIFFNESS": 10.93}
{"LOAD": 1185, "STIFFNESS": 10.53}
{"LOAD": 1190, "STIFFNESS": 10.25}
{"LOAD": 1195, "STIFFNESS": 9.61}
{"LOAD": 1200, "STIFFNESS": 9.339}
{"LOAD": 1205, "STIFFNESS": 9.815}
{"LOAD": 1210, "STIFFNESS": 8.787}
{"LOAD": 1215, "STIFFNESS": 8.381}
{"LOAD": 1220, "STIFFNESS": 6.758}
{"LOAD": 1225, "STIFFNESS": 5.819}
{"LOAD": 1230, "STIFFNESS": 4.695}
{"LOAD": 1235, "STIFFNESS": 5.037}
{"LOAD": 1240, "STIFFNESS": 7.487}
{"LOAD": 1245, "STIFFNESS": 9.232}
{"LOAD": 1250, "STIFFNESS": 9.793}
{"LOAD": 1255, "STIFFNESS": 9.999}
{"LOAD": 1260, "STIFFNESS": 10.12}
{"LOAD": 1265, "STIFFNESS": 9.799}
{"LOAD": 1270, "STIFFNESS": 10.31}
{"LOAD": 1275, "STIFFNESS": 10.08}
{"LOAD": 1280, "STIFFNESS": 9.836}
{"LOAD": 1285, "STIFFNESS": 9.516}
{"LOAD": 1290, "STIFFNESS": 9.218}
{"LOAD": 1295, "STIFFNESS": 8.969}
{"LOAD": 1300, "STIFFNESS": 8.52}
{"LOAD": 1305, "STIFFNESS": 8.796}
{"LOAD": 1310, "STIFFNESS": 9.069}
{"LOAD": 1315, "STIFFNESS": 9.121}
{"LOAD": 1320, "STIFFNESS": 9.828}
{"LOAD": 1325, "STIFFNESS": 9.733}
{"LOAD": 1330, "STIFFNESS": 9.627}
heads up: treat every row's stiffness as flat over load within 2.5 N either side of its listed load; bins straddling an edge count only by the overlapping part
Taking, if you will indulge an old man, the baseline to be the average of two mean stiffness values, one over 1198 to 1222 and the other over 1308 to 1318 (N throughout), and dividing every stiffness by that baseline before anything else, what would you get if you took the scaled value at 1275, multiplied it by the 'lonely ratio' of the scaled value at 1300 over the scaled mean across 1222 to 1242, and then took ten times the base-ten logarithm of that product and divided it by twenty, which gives 0.11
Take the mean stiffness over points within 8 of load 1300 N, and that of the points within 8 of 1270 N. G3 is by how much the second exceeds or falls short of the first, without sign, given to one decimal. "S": 1.3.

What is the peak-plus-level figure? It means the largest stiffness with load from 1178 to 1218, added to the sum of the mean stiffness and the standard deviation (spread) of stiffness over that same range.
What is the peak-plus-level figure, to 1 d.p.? 21.4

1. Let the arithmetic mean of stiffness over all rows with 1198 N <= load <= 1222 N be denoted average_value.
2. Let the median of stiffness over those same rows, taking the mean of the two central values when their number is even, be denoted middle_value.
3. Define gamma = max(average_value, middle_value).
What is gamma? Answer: 8.8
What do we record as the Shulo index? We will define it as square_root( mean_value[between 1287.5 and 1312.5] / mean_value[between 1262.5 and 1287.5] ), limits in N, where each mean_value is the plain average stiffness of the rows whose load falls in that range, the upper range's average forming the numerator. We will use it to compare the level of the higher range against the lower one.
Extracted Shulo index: 0.95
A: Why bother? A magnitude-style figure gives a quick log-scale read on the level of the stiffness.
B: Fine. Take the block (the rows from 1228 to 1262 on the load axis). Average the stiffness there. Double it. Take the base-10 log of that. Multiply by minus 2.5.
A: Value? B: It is -3.02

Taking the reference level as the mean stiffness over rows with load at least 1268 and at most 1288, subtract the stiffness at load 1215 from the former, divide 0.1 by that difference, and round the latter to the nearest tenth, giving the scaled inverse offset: 0.1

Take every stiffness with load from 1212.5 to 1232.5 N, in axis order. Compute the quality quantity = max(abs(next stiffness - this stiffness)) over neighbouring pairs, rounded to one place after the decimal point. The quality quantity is 1.6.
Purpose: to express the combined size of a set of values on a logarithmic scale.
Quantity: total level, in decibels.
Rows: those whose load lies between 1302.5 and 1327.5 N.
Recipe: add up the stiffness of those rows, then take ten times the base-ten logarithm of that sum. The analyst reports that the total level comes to 16.7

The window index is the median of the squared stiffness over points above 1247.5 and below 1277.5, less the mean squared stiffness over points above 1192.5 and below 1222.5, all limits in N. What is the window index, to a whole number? 23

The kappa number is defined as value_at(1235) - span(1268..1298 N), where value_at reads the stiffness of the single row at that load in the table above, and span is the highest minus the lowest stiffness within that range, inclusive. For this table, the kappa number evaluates 4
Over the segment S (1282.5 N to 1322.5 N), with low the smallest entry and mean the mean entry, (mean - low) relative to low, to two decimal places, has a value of 0.07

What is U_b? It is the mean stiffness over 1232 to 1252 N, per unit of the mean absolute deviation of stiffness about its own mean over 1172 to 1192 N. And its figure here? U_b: 27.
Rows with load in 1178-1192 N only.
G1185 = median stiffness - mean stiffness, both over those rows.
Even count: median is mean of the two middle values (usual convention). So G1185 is -0.04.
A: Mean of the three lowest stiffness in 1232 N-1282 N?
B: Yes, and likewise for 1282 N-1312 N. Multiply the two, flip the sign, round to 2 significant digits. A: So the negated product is -64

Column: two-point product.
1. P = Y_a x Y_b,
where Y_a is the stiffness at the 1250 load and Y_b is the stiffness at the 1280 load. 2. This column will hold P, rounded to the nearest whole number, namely 96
